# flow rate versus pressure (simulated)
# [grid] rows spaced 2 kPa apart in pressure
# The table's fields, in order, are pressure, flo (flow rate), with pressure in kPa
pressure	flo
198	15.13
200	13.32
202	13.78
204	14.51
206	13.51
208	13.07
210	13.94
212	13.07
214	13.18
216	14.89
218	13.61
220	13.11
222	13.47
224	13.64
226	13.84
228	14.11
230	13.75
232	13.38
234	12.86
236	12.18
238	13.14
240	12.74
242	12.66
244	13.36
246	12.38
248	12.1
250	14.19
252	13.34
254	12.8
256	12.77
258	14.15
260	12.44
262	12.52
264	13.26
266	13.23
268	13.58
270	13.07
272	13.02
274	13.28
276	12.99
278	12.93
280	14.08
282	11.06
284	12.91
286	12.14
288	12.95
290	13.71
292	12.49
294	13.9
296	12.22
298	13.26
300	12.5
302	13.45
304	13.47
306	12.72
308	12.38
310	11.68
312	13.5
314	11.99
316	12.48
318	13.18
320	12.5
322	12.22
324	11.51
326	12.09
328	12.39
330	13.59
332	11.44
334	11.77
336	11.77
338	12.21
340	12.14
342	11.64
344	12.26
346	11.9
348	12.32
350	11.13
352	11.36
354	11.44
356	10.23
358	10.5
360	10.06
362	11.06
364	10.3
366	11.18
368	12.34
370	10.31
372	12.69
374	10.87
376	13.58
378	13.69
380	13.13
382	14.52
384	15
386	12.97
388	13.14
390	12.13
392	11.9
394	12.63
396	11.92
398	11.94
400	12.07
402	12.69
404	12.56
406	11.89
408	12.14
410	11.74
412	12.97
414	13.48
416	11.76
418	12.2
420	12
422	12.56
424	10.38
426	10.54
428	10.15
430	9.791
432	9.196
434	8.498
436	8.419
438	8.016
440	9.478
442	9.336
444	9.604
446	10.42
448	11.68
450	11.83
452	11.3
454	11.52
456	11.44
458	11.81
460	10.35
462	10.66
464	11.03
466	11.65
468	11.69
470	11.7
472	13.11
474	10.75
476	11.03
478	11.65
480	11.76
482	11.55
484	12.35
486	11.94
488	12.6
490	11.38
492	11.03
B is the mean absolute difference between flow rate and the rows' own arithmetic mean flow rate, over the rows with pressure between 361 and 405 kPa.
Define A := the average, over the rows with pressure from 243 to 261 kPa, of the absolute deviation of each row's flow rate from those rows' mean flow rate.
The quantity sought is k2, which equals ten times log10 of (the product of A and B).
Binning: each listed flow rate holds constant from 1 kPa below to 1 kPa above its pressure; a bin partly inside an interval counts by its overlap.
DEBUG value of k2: -2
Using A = 0.62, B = 0.94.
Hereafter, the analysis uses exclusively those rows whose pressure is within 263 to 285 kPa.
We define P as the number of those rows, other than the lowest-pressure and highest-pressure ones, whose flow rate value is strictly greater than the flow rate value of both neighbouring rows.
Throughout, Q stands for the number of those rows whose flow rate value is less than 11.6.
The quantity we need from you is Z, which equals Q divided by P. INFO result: 0.3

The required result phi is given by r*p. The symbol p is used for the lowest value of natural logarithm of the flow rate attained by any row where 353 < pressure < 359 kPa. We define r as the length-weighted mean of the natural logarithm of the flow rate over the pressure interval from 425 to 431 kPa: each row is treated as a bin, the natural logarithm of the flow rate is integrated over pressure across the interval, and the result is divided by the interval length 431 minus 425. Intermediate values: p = 2.33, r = 2.318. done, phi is 5.39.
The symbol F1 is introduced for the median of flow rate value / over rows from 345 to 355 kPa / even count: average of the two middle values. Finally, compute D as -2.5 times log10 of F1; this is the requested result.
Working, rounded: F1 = 11.4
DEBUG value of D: -2.65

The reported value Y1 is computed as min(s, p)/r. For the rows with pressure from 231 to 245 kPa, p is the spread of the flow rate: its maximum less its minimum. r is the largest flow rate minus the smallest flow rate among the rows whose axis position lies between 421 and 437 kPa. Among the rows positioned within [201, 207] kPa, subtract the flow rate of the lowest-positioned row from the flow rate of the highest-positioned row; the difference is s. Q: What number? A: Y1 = -0.07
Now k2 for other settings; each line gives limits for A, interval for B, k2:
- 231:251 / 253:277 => -8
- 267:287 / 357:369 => -5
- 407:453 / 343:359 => -1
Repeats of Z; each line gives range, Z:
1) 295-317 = 0.0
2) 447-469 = 2.0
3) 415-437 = 2.3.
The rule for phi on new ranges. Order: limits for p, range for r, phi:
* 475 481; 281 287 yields 5.97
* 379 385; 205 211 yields 6.70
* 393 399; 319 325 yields 6.17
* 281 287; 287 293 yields 6.17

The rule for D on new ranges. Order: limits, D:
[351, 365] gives -2.55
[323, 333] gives -2.71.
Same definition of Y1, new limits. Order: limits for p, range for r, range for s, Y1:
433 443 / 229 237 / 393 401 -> -0.36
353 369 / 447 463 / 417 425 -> -1.23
